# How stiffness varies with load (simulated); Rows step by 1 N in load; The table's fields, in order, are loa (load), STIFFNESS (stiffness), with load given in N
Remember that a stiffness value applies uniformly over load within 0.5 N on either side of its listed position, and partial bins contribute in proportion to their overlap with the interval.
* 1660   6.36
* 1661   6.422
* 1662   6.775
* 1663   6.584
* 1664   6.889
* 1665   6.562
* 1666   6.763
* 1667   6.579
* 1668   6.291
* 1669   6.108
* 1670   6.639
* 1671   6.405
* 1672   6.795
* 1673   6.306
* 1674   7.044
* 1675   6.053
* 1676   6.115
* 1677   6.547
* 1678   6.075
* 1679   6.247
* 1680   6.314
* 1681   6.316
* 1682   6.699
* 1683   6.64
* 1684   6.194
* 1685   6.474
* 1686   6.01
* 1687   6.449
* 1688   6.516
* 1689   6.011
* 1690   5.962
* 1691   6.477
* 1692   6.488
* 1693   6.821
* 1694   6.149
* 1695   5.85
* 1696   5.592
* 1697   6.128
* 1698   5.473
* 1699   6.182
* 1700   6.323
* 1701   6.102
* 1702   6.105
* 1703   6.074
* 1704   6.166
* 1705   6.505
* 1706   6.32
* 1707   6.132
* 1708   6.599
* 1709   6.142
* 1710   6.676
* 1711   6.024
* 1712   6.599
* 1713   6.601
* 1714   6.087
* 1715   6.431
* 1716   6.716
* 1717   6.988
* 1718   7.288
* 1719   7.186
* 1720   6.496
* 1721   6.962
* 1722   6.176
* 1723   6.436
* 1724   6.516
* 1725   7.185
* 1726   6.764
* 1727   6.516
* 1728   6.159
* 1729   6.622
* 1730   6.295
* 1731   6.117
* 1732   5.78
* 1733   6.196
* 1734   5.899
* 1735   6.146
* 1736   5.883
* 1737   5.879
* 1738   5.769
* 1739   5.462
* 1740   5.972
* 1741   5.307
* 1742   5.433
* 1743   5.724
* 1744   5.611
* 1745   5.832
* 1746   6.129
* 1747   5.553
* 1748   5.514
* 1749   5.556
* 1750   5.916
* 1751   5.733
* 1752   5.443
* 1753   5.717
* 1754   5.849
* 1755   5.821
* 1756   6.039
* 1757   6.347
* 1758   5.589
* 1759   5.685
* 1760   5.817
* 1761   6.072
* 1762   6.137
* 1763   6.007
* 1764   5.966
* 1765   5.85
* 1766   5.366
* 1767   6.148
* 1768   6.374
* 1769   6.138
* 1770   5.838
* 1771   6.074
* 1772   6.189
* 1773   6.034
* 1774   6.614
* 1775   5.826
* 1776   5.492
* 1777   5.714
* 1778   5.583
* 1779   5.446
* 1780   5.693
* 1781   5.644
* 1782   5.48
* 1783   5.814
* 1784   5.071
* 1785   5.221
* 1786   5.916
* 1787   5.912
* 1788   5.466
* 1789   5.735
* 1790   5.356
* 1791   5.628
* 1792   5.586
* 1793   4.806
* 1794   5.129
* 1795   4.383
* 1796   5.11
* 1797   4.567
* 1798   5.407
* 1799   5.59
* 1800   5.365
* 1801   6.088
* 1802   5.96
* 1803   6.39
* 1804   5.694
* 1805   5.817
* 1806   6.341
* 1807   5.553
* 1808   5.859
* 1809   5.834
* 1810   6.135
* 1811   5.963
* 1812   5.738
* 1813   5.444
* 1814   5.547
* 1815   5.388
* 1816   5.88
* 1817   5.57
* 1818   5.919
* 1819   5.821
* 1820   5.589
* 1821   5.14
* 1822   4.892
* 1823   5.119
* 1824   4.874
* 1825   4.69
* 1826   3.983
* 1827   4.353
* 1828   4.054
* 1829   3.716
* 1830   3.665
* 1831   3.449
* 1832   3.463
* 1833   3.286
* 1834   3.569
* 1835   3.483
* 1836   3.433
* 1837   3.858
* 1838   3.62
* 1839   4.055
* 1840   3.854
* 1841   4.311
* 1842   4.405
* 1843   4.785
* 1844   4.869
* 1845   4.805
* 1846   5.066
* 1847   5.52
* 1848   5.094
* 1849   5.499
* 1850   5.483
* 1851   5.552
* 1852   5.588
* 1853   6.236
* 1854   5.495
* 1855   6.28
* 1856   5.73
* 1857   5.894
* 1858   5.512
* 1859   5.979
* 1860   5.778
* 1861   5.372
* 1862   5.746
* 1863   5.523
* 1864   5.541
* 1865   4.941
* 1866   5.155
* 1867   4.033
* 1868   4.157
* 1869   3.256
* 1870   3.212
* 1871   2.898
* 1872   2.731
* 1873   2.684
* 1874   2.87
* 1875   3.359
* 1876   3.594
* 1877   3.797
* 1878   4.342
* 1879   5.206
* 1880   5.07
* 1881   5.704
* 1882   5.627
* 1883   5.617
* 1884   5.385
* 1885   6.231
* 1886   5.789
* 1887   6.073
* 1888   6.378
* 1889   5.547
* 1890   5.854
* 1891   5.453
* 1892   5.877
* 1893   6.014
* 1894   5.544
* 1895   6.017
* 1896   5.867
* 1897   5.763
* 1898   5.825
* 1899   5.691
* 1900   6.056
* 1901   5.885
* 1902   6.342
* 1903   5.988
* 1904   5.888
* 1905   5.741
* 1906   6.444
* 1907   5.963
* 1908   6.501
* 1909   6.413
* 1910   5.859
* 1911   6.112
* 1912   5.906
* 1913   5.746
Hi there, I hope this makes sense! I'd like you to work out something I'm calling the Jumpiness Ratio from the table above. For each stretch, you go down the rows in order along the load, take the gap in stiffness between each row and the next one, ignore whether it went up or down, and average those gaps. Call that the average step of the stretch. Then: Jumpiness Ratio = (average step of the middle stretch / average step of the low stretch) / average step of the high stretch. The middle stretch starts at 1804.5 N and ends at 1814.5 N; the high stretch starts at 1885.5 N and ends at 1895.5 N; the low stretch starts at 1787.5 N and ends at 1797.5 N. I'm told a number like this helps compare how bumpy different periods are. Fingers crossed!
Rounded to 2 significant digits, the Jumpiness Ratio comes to 1.7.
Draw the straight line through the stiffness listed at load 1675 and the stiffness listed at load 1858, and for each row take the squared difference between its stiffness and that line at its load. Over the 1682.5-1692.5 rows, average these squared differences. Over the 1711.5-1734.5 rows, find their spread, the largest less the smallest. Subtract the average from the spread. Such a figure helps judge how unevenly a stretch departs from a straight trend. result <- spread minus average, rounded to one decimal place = 1.7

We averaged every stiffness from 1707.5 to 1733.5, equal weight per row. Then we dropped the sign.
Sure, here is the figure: 6.5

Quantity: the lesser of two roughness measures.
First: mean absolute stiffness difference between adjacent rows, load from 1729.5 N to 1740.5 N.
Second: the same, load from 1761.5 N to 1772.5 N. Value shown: 0.27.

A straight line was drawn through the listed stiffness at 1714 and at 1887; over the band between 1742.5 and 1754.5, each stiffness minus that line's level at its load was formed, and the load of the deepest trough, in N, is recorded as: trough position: 1752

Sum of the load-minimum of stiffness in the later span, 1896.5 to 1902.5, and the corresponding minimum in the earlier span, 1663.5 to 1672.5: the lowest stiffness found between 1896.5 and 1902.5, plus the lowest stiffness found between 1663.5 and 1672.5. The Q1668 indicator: 11.8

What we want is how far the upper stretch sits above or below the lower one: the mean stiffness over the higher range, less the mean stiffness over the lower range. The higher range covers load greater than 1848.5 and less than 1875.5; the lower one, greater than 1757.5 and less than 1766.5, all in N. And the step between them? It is -1.0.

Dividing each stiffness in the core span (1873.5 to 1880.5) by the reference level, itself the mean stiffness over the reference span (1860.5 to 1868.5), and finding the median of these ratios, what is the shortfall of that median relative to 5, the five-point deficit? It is 4.25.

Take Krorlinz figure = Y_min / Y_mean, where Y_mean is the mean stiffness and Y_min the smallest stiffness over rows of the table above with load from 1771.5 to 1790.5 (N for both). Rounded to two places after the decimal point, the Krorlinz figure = 0.89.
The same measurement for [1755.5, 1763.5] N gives 0.94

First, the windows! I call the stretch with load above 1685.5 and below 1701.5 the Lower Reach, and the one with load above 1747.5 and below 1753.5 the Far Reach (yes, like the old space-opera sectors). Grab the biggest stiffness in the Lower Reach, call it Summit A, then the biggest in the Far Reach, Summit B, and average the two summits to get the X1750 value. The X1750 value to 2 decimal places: 6.37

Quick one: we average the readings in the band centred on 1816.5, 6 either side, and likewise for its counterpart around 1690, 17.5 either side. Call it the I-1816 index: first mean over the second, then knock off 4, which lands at -3.11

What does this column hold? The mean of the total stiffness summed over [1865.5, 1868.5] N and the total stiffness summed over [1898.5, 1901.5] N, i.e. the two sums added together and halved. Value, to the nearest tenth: 15.5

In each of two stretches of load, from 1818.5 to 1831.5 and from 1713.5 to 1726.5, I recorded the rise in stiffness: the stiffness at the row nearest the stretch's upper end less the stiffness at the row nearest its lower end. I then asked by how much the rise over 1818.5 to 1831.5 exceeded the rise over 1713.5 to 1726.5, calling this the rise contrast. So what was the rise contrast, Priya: -3.0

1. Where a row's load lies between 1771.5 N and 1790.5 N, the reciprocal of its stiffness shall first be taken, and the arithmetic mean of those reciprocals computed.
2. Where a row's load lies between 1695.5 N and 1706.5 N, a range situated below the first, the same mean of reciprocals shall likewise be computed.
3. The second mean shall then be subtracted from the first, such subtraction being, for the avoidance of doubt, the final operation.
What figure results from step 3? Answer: 0.012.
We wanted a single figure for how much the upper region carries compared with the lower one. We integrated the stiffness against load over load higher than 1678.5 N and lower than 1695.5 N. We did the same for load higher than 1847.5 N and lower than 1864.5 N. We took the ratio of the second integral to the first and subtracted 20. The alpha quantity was -19.1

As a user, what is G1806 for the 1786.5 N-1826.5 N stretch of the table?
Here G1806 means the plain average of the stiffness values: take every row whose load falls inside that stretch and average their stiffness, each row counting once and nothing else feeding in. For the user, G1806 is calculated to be 5.5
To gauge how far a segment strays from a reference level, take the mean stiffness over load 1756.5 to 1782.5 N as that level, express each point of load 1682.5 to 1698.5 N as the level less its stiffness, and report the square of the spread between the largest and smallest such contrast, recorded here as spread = 1.8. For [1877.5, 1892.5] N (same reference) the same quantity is 4.1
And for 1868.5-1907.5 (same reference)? 14.1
